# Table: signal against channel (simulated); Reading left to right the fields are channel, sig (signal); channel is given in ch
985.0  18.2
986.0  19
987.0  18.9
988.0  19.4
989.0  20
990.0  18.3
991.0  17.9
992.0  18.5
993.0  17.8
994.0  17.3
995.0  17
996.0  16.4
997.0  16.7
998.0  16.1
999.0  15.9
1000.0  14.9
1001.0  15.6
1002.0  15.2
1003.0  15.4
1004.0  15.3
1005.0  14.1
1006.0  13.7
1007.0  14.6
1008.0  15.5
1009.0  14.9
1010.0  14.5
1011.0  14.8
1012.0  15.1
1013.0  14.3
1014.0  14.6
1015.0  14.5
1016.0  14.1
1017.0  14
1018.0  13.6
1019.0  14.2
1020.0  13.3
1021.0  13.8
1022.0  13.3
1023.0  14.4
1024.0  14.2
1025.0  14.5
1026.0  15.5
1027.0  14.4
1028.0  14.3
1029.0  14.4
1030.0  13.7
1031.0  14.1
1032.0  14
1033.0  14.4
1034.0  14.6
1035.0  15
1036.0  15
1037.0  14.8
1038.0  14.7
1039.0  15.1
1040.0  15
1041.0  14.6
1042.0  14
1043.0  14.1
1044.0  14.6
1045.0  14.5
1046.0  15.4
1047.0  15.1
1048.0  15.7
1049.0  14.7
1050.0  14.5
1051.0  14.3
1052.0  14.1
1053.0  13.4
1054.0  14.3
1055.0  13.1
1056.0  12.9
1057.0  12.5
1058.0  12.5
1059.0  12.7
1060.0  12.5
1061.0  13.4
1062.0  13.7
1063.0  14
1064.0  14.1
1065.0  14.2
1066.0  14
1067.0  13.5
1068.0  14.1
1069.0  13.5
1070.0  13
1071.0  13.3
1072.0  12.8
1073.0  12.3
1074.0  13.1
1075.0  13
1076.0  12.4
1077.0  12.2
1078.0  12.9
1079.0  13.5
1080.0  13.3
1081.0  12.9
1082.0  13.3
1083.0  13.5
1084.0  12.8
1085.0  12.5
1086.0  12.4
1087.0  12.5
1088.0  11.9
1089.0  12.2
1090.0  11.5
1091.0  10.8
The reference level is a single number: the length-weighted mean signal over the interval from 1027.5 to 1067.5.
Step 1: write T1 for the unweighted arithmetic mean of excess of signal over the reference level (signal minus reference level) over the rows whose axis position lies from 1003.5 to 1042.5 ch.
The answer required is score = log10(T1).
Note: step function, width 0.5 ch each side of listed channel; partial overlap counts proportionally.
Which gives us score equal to -0.53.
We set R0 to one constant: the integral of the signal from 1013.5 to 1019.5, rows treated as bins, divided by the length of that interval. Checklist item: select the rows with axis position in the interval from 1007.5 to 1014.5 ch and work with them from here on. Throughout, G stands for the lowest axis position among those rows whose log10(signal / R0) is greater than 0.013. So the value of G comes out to 1008.0 ch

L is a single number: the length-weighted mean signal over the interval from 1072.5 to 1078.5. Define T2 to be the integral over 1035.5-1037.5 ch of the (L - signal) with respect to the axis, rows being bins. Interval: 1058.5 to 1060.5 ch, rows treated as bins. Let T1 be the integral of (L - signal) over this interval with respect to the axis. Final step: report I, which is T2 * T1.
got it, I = 0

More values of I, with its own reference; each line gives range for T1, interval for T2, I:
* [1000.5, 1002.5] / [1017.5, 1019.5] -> 14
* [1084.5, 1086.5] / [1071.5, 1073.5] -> 0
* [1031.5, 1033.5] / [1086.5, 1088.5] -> -3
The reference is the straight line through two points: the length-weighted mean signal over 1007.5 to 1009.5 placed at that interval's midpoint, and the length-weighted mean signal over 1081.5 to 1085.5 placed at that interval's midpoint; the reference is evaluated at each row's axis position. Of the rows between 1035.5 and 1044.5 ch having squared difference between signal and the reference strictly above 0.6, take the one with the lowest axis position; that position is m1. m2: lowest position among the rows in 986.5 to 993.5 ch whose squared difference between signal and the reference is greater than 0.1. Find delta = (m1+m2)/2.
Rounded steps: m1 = 1039.0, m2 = 987.0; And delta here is 1013.0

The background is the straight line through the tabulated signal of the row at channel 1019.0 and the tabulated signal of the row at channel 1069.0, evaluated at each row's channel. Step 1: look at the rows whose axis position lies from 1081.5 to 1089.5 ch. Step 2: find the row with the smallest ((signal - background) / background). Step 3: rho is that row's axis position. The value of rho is 1088.0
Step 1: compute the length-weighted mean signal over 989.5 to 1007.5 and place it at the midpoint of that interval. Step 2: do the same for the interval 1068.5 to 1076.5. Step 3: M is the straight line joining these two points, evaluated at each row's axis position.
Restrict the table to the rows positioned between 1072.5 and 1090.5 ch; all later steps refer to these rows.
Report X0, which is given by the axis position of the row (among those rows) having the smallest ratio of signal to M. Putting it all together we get 1090.0 ch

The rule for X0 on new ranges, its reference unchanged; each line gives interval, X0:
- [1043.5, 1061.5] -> 1057.0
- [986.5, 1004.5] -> 1000.0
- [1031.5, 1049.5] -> 1032.0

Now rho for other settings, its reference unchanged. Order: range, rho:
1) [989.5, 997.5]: 996.0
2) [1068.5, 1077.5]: 1077.0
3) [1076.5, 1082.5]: 1077.0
